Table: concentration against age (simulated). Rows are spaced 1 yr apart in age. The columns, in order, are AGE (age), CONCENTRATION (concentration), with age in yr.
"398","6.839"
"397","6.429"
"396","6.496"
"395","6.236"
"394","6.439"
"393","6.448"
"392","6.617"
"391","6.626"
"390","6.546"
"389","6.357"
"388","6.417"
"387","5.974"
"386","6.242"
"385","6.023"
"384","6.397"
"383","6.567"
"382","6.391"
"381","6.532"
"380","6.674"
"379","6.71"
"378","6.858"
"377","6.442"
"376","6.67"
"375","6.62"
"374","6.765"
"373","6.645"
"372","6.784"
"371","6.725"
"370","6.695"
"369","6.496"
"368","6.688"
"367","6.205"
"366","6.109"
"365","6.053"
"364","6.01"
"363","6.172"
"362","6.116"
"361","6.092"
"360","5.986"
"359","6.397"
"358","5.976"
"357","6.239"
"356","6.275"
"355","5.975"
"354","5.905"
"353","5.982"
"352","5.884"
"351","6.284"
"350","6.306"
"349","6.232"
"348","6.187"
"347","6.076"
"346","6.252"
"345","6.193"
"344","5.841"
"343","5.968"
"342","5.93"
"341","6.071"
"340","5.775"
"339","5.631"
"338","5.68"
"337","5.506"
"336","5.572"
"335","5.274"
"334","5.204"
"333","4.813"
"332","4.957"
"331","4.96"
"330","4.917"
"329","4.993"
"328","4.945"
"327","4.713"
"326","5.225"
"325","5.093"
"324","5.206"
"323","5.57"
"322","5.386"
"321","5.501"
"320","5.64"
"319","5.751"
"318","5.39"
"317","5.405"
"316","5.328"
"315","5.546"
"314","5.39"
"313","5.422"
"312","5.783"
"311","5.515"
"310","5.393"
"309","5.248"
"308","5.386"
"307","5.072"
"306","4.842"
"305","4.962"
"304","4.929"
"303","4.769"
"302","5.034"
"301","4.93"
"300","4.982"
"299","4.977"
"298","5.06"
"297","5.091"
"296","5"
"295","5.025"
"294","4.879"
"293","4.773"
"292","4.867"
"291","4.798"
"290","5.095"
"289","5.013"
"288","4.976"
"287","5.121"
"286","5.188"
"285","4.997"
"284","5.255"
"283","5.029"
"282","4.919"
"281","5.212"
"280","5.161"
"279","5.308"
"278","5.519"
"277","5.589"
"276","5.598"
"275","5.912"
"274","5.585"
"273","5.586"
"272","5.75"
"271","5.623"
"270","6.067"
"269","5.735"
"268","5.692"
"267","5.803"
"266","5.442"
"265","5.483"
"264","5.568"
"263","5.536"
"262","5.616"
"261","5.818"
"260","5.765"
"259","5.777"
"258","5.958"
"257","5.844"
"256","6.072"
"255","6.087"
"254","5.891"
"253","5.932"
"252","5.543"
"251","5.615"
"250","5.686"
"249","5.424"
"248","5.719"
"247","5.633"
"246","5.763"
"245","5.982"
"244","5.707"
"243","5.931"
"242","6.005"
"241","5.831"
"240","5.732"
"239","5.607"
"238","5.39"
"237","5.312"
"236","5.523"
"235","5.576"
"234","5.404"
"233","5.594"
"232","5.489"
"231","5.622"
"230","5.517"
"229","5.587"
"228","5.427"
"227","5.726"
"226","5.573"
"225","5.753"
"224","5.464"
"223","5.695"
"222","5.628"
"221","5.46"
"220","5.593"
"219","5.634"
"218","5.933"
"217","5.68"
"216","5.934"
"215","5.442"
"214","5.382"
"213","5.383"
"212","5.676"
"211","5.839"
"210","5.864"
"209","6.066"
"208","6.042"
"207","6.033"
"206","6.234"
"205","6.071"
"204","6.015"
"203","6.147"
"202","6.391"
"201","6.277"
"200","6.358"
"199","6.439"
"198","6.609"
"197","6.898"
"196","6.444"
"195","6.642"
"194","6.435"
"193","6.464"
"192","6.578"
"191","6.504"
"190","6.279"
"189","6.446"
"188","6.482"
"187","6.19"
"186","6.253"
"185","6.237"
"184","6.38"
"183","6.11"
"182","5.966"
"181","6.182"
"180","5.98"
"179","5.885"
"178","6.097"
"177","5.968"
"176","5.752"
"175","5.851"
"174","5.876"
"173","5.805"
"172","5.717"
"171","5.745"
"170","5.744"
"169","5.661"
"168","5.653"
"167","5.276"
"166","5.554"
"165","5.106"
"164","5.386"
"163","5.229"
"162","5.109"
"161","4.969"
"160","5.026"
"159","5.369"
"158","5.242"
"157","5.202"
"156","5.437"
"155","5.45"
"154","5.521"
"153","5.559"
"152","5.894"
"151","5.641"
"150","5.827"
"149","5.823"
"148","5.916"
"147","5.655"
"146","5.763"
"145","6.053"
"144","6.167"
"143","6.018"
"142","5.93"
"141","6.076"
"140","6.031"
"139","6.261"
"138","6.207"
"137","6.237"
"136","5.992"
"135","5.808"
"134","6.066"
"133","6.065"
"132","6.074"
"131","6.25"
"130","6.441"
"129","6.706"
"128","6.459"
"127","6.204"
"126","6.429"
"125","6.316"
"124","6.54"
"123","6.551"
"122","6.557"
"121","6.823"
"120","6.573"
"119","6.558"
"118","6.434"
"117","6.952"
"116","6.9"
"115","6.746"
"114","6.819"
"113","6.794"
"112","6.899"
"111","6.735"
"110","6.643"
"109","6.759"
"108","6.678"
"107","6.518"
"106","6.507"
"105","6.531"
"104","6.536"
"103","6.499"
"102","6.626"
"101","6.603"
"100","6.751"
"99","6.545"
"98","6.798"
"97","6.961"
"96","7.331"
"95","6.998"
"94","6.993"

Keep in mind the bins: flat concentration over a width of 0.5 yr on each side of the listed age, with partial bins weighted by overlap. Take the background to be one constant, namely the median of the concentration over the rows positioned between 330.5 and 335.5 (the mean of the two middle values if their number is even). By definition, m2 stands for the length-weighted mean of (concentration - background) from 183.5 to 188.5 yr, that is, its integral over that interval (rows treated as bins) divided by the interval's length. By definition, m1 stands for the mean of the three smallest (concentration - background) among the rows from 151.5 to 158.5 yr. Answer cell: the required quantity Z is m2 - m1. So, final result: 1.0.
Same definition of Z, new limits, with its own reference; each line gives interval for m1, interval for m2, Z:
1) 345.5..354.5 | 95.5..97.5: 1.2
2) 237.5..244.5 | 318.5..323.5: 0.0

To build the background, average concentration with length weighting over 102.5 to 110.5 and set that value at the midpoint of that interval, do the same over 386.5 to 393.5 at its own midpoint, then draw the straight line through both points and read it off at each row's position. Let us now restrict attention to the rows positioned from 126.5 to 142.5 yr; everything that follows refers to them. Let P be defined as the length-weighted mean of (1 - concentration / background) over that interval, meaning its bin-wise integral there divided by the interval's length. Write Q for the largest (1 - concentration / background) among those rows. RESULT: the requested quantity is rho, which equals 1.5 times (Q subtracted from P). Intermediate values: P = 0.06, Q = 0.116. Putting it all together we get -0.084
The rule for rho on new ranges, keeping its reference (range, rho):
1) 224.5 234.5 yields -0.038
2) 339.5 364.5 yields -0.074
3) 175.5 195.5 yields -0.113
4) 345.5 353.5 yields -0.062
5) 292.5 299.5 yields -0.046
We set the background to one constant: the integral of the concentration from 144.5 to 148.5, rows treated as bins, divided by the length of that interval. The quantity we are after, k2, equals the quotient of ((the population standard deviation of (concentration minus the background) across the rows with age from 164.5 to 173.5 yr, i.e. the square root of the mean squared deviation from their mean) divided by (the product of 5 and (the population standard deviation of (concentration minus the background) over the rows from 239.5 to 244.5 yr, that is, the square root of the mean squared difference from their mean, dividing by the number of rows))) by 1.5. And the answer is 0.262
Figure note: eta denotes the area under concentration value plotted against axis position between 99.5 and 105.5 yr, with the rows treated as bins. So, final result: 39.5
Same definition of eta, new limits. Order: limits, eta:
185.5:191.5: 38.2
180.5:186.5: 37.1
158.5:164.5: 31.1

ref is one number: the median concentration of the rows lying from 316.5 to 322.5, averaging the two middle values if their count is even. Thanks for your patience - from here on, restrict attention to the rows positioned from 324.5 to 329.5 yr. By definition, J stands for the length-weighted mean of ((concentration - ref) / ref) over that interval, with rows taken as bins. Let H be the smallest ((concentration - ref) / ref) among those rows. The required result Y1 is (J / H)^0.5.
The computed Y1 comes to 0.79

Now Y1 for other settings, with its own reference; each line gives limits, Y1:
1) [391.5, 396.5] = 1.13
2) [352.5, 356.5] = 1.13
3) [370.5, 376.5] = 1.03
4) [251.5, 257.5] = 2.22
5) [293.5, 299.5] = 0.88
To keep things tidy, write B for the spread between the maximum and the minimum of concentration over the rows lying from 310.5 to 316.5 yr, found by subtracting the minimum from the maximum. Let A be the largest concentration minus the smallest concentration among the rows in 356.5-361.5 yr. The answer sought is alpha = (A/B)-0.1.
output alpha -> 0.83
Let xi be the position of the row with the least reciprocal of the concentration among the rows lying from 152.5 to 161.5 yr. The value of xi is 153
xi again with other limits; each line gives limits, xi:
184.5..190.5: 188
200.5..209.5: 202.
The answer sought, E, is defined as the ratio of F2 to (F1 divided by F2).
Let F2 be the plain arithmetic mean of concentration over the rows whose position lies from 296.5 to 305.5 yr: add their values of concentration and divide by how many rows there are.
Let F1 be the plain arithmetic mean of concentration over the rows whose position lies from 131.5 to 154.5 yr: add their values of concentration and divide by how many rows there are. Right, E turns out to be 4.2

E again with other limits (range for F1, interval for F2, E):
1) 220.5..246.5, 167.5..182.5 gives 6.1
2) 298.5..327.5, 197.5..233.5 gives 6.4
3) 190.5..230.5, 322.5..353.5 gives 5.2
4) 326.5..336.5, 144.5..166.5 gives 6.0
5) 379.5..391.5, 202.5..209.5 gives 5.8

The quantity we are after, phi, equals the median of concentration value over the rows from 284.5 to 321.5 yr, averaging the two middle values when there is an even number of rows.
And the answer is 5.07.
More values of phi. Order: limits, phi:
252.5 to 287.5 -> 5.60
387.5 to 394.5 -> 6.45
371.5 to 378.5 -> 6.67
